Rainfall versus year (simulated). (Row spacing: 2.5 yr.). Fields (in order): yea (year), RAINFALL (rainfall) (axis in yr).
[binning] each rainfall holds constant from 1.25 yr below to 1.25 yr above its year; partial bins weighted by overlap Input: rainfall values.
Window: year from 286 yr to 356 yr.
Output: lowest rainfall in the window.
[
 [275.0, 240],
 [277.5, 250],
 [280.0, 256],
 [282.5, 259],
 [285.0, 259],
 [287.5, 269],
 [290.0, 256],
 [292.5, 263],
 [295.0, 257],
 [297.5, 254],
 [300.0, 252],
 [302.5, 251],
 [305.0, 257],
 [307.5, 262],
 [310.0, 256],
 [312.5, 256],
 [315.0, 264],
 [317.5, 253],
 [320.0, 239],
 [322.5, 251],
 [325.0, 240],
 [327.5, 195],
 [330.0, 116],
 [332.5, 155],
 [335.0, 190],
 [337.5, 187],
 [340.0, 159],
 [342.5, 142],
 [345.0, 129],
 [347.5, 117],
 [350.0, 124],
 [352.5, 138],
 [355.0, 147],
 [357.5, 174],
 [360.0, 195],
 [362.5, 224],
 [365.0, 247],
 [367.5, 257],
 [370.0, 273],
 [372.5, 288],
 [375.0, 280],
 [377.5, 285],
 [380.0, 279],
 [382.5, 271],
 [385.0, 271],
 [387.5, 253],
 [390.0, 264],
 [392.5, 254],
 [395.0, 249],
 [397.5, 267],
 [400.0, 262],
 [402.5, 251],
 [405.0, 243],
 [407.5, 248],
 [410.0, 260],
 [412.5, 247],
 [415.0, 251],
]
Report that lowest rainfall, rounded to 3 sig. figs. 116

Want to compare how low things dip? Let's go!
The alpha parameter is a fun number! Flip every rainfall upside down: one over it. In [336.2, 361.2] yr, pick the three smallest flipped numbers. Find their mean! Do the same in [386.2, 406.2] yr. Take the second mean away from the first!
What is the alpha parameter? 0.0016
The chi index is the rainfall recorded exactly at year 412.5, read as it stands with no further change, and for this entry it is 247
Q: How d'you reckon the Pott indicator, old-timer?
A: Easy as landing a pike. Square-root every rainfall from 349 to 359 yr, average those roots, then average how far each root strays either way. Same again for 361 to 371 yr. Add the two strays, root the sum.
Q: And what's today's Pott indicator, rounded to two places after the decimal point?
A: 1.04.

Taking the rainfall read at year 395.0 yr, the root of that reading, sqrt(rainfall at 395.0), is 15.8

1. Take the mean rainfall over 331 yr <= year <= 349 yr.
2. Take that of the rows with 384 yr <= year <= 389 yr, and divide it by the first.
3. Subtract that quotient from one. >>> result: -0.7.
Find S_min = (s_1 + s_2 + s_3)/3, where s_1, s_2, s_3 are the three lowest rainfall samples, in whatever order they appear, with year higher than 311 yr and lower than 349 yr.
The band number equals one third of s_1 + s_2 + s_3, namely 121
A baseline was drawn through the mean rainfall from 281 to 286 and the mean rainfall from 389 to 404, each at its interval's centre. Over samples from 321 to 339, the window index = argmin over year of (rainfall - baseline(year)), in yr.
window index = 330.0 yr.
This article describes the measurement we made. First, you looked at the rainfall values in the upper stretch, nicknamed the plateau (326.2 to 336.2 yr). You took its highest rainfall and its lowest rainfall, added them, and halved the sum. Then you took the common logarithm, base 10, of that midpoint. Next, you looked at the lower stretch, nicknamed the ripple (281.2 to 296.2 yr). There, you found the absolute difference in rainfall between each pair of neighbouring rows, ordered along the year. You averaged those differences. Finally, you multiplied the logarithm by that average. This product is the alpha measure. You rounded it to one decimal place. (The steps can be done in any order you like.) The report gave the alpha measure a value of 15.8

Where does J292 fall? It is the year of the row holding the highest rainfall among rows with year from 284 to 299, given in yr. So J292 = 287.5 yr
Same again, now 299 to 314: 307.5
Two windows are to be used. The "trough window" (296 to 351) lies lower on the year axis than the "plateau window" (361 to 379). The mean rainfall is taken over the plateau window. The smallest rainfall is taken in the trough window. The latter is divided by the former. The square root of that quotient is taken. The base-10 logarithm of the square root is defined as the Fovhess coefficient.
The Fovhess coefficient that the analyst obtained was -0.18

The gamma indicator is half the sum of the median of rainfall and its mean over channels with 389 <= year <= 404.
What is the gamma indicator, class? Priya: 258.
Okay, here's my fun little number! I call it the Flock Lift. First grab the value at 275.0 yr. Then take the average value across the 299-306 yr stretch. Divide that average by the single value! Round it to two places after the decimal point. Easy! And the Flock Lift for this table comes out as 1.06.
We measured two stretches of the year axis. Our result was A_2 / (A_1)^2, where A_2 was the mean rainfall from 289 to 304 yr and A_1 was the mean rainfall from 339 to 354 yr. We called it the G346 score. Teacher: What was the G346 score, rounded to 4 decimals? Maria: 0.0141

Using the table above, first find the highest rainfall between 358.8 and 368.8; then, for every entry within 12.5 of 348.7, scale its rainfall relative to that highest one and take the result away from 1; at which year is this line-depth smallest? 360.0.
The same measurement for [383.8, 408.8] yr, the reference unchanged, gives 385.0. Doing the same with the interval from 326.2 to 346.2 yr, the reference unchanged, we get 327.5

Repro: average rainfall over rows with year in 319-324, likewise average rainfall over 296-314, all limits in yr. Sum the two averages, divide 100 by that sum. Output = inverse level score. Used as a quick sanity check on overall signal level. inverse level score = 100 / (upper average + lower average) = 0.200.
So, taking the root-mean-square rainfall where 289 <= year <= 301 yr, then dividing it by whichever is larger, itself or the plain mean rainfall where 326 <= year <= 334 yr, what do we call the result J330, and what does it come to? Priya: 1.00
